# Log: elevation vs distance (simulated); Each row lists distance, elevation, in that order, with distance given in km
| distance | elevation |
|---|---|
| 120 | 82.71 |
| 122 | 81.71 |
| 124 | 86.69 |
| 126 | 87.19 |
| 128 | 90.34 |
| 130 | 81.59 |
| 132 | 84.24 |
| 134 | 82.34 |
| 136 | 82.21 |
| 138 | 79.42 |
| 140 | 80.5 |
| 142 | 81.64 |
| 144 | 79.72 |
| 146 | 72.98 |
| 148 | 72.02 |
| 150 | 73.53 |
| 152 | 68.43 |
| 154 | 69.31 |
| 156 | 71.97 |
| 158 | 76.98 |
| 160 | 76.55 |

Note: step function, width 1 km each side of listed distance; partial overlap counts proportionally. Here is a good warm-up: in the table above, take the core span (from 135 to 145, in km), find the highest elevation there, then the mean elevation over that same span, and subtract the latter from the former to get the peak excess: 1.5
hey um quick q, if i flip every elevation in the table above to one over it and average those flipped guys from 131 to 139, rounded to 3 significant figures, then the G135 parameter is 0.0122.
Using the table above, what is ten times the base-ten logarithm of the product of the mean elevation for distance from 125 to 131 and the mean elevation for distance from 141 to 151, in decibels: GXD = 38.2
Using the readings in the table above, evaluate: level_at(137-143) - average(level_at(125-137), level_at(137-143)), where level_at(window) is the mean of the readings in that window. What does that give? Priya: -2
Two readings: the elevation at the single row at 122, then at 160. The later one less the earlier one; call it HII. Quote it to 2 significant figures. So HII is -5.2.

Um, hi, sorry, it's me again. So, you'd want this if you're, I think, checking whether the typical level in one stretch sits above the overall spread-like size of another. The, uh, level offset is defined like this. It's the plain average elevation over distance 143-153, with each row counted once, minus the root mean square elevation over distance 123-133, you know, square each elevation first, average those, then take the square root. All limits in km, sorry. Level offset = -12.7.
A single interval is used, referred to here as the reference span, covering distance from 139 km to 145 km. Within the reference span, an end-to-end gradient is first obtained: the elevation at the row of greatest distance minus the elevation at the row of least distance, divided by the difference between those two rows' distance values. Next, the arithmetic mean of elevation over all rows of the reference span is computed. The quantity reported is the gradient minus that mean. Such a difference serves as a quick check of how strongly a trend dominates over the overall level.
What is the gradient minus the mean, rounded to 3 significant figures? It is -80.8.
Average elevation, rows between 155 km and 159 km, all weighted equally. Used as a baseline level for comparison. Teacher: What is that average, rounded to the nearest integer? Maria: 74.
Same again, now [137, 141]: 80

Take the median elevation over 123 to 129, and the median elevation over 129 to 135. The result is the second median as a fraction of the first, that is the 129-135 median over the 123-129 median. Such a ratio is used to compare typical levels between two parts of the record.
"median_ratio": 0.94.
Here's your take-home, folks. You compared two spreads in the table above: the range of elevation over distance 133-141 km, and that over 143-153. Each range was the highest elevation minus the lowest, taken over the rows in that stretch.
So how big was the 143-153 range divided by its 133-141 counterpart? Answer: 4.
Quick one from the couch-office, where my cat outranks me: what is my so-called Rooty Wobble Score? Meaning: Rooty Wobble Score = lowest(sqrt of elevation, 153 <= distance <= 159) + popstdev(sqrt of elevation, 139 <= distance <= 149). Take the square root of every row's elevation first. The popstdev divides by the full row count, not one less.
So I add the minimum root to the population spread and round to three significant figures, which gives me 8.56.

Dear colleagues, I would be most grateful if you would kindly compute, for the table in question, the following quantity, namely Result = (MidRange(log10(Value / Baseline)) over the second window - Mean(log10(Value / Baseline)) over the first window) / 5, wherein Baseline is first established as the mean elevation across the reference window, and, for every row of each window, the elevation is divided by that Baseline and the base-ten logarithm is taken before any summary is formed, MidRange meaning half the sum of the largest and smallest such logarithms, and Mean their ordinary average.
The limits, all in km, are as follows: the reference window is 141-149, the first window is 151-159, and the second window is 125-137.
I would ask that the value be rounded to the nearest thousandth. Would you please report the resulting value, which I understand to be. 0.016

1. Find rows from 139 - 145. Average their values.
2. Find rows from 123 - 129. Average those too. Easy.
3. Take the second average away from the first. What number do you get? -7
